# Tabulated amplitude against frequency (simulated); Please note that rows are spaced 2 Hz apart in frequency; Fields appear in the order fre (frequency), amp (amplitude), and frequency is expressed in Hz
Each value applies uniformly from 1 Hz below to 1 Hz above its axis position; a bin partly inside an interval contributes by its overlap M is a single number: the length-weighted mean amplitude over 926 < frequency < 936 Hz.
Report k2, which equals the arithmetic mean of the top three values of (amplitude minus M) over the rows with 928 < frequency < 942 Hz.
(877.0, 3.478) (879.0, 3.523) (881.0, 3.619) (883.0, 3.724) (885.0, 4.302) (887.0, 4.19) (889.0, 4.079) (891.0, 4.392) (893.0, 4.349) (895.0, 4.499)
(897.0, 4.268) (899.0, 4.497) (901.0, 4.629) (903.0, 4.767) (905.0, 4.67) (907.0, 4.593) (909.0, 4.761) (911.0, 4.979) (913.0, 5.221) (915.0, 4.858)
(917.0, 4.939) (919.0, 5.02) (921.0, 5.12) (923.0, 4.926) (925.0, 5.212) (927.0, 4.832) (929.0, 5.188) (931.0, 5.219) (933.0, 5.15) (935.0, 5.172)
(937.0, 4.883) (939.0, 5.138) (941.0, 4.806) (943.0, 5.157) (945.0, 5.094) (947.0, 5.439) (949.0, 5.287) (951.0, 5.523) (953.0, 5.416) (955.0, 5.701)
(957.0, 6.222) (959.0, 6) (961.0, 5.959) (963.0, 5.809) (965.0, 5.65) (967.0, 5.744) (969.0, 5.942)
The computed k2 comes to 0.1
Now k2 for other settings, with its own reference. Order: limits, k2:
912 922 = 0.0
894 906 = -0.4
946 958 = 0.7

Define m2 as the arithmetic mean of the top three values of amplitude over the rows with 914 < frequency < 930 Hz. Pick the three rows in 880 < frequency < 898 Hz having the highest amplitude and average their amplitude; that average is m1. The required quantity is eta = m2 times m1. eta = 23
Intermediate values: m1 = 4.41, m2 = 5.17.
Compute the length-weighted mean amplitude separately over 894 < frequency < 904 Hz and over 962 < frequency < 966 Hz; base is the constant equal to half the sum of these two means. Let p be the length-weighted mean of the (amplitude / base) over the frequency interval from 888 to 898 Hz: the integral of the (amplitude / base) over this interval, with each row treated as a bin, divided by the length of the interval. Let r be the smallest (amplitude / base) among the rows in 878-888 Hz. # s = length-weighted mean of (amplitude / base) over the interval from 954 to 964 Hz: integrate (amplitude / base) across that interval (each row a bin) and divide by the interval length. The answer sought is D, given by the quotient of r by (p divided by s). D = 0.9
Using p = 0.84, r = 0.69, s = 1.2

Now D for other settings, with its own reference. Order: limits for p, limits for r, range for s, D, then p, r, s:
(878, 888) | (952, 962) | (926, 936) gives 1.4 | 0.75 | 1.06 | 1.0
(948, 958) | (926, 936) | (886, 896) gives 0.7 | 1.10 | 0.94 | 0.8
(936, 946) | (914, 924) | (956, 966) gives 1.1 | 0.98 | 0.95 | 1.2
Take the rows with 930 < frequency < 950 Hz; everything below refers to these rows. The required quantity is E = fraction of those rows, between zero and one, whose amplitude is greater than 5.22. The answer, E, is 0.20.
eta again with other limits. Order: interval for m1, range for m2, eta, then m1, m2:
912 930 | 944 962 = 32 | 5.21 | 6.06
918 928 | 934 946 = 26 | 5.12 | 5.16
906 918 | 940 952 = 27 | 5.05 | 5.42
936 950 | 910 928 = 27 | 5.29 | 5.18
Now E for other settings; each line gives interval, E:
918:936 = 0.00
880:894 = 0.00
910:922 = 0.17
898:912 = 0.00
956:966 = 1.00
